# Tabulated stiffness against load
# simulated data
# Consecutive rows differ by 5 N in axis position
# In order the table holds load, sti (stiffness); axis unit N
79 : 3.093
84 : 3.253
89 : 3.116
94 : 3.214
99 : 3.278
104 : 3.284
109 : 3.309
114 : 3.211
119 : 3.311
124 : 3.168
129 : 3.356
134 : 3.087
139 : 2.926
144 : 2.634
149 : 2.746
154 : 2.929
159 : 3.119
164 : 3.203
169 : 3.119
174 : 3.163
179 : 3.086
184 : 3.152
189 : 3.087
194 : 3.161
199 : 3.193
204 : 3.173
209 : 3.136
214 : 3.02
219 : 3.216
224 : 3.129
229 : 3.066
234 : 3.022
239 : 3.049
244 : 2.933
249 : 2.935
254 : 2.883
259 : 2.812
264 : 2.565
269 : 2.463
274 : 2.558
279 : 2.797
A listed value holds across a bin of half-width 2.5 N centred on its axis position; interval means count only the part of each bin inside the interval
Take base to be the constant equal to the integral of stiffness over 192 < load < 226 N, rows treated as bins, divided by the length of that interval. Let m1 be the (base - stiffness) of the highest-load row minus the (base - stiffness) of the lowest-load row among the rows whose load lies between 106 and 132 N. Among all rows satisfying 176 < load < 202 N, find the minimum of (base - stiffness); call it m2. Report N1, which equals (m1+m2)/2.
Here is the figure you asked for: -0.05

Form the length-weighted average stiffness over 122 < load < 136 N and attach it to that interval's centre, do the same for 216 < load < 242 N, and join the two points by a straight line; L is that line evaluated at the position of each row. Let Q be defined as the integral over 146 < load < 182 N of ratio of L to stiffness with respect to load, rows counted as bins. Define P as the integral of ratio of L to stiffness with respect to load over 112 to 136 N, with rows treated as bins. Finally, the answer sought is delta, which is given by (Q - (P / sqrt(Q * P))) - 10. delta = 27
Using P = 23.9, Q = 38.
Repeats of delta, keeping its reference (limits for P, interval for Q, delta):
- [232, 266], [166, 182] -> 5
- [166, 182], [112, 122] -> -1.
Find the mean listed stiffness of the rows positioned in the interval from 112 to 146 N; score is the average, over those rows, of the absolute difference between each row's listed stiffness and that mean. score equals 0.186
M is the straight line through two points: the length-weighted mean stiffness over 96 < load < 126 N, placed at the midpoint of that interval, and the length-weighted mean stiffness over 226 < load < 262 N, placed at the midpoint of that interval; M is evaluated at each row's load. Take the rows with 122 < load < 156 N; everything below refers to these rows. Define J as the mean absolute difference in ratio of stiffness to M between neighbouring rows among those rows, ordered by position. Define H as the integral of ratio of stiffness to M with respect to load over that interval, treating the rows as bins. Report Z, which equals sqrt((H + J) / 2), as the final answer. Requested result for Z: 3.98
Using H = 31.6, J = 0.063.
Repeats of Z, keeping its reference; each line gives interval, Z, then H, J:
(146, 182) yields 4.18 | 35.0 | 0.036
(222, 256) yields 4.15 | 34.4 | 0.016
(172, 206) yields 4.17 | 34.7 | 0.018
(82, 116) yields 4.09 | 33.5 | 0.023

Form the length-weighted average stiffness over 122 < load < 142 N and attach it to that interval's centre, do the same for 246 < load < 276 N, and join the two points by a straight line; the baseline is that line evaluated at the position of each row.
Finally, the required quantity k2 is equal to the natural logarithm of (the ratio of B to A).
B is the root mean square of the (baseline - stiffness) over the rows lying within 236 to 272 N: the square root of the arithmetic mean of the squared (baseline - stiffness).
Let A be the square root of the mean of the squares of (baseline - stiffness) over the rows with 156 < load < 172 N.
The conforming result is 0.3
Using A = 0.13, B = 0.18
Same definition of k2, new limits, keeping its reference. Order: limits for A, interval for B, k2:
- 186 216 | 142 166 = 0.1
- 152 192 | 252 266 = -0.1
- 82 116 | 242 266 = 0.6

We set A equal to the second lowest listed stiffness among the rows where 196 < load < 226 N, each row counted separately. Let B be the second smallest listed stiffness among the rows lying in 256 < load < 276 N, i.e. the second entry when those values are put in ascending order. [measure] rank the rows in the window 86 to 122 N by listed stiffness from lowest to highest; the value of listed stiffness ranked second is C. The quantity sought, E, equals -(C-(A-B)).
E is -2.64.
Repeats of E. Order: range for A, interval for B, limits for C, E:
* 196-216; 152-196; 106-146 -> -2.88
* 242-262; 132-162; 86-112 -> -3.08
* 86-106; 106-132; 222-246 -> -3.02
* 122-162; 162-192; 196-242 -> -3.36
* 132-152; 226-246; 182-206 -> -3.43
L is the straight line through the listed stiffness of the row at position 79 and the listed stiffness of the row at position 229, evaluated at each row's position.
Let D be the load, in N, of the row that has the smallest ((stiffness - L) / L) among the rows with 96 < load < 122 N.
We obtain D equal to 114 N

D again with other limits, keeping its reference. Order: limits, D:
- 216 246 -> 244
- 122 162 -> 144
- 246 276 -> 269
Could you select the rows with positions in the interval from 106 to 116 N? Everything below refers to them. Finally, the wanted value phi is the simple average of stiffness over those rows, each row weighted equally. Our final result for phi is 3.26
